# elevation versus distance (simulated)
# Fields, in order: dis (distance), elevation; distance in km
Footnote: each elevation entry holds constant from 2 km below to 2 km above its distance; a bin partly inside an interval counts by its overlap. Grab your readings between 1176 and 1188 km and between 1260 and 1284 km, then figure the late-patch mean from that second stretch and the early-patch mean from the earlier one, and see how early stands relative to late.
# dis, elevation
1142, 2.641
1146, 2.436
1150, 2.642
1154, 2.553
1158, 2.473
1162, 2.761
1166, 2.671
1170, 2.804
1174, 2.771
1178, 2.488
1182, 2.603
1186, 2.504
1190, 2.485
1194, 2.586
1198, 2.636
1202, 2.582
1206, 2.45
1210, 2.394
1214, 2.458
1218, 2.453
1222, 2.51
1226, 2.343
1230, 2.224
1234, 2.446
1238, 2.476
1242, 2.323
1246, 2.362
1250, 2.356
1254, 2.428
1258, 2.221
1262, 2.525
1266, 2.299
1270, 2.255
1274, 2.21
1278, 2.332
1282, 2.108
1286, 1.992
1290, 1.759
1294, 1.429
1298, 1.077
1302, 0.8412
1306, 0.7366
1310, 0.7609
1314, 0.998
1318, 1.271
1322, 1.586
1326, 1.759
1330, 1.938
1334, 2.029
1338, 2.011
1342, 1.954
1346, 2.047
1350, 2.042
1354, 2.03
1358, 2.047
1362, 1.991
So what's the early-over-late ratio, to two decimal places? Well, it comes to 1.11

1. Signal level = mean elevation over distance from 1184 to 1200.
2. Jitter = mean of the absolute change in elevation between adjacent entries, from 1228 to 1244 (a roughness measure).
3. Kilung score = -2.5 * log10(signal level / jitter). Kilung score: -3.19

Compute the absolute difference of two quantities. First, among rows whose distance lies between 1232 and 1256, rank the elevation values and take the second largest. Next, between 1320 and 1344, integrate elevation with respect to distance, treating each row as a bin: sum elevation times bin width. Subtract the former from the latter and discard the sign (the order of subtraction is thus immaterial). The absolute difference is 43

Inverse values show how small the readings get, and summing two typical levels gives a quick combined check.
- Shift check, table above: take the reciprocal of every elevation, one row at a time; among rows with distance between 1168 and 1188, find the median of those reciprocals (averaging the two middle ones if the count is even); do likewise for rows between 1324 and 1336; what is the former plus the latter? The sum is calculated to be 0.90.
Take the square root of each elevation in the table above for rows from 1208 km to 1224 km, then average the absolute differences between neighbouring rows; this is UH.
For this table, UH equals 0.013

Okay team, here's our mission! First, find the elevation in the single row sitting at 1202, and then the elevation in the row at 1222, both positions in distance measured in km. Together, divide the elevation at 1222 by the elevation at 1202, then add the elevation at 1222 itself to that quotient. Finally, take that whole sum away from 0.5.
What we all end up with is -3.0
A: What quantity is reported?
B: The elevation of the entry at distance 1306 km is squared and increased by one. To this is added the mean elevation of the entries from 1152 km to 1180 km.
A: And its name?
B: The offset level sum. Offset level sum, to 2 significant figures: 4.2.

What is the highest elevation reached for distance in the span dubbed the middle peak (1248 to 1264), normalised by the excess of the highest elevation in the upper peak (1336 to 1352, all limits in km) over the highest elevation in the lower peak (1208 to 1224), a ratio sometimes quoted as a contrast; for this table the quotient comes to -5.5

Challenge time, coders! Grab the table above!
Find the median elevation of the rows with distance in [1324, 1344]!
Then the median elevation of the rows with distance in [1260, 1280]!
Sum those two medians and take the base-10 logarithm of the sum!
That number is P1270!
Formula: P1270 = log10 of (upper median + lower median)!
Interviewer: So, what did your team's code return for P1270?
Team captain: 0.629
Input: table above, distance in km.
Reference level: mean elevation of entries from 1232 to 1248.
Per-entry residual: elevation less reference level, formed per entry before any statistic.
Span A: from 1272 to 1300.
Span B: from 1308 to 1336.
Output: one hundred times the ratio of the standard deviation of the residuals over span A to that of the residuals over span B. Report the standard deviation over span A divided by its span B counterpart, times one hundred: 94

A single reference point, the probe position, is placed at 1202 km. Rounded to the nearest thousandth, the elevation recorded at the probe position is 2.582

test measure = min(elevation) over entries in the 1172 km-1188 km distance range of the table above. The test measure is 2.488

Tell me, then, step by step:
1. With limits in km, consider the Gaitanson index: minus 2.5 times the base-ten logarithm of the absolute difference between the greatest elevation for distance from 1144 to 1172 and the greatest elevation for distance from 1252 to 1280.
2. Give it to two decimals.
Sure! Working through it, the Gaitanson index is 1.39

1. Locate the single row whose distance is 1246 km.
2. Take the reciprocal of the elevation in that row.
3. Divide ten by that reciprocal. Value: 23.6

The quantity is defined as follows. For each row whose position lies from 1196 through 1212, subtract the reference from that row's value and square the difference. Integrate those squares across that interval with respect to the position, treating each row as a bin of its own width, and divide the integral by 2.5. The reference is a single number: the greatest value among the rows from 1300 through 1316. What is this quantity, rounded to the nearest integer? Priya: 15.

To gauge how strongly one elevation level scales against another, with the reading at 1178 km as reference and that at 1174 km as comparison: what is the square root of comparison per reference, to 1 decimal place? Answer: 1.1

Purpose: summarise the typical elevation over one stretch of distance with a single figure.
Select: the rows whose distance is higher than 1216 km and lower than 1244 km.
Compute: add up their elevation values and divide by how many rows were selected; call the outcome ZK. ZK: 2.4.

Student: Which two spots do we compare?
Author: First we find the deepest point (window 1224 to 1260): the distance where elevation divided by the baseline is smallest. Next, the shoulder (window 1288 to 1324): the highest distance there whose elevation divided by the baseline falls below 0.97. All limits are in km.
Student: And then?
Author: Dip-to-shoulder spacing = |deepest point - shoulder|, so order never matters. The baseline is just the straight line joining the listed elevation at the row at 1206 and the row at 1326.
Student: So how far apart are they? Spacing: 92 km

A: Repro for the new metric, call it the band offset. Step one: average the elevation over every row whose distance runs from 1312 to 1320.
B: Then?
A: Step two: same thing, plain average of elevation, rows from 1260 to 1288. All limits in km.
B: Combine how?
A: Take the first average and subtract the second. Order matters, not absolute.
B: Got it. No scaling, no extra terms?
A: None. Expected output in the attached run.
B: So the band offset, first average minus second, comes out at -1.1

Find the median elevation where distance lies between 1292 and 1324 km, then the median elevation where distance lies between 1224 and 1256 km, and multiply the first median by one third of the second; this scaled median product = 0.82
